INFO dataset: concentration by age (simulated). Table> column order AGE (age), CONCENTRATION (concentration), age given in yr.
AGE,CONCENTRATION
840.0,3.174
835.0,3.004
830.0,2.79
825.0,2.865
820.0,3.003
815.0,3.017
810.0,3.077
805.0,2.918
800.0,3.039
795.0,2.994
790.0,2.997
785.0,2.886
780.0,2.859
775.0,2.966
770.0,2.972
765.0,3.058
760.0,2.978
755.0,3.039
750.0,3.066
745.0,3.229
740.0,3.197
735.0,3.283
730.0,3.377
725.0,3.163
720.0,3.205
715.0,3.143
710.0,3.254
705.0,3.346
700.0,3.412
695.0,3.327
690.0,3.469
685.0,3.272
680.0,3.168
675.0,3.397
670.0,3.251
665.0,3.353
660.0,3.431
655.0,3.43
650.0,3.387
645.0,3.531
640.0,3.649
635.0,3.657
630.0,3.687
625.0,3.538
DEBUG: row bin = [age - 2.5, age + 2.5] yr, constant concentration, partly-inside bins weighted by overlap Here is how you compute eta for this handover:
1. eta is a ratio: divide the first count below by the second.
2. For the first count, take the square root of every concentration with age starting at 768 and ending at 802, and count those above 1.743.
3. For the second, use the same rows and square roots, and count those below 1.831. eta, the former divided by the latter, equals 0.1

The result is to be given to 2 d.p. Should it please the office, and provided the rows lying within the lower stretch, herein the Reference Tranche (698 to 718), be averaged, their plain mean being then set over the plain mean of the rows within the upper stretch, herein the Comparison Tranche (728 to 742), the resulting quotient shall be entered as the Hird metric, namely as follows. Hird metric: 1.00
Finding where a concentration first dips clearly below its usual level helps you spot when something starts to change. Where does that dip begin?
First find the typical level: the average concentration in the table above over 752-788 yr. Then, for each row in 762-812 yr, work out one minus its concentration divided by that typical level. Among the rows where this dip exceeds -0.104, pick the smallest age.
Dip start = 765.0 yr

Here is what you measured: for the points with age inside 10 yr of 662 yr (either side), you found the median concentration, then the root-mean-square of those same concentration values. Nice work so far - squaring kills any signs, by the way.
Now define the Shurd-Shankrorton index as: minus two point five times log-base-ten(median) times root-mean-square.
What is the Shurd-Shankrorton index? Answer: -4.5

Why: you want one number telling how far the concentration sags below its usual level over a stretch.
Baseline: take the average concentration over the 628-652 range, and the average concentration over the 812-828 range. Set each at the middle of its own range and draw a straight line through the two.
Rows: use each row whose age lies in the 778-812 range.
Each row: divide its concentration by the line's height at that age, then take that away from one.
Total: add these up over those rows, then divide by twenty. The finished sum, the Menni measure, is 0.009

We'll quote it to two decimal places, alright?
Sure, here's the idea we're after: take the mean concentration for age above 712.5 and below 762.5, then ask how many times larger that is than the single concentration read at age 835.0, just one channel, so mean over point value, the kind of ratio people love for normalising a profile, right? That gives 1.05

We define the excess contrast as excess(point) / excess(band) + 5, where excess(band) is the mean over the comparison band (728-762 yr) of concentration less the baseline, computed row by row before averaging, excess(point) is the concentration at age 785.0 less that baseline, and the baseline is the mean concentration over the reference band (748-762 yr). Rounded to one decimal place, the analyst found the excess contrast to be 4.0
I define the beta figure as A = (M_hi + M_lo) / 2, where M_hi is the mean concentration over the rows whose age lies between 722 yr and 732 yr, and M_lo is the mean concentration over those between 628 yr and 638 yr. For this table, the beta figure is 3.47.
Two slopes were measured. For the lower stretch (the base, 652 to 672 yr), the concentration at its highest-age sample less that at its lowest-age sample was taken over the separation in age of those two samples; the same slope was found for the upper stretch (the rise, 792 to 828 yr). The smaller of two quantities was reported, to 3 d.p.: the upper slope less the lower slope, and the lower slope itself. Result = -0.012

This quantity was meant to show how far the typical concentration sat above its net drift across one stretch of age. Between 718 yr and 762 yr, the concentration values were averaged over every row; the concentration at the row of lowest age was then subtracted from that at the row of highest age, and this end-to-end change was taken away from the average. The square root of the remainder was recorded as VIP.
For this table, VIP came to 1.84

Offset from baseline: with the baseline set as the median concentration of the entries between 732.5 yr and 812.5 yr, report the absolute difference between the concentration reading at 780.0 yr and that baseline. 0.16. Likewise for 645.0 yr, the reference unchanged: 0.51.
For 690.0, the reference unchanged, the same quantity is 0.45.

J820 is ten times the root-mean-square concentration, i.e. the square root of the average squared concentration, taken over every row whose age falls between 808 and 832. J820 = 29.5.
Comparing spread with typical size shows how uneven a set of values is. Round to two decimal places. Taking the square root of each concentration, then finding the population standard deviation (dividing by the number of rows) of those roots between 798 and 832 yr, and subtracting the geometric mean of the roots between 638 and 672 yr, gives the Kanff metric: -1.82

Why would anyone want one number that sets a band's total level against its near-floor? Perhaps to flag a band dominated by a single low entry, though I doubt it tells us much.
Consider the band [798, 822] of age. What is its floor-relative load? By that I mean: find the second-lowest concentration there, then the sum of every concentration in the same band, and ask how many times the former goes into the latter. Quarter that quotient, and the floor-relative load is 1.25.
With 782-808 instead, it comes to 1.27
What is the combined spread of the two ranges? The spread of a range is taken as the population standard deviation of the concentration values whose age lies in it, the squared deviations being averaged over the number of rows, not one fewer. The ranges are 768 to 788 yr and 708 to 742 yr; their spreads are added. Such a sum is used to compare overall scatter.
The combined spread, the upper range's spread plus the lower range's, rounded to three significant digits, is 0.124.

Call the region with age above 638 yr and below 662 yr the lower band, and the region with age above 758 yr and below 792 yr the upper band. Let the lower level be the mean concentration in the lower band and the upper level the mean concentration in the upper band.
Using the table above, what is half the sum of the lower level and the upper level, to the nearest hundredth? 3.22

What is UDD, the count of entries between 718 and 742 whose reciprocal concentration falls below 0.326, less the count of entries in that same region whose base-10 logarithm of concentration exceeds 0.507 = 3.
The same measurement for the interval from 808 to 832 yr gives 1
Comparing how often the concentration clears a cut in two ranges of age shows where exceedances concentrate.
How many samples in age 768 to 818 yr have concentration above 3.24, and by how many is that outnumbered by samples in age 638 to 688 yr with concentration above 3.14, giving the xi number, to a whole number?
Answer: 10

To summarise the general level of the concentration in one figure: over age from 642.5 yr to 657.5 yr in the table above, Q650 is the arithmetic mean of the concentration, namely 3.45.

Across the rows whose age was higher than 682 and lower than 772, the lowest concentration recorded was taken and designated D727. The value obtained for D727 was 2.972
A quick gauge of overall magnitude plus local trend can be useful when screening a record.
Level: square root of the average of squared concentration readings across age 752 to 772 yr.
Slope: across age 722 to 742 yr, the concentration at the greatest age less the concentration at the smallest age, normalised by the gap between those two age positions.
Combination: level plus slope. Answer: 3.01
